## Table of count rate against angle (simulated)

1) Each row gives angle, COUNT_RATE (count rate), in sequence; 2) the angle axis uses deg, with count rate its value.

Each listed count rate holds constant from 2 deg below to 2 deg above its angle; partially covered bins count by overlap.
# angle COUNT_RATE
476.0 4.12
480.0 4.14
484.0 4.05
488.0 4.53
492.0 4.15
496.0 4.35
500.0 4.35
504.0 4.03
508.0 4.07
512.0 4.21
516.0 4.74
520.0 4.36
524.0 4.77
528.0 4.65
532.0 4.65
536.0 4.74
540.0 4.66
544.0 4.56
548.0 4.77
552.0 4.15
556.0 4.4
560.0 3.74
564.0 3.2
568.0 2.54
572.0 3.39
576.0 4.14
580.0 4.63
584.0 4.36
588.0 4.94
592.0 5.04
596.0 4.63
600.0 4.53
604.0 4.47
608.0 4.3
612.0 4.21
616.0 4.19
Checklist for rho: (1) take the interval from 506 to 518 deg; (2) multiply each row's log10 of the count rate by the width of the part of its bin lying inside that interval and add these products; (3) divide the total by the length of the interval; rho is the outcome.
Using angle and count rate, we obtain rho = 0.637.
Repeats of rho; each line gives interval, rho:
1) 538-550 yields 0.669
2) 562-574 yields 0.480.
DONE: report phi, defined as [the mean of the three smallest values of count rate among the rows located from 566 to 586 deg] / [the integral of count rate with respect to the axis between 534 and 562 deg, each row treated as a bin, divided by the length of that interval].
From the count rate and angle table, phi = 0.76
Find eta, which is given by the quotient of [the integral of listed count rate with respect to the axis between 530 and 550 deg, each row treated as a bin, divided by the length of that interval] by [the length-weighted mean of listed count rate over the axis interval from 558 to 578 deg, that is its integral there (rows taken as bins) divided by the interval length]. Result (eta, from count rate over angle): 1.37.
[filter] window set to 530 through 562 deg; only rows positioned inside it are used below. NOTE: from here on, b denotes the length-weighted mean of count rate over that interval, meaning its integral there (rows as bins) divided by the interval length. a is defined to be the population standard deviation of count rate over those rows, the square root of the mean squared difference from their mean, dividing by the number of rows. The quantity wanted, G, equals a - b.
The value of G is -4.1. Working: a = 0.33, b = 4.46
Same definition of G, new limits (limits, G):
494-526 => -4.1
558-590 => -3.1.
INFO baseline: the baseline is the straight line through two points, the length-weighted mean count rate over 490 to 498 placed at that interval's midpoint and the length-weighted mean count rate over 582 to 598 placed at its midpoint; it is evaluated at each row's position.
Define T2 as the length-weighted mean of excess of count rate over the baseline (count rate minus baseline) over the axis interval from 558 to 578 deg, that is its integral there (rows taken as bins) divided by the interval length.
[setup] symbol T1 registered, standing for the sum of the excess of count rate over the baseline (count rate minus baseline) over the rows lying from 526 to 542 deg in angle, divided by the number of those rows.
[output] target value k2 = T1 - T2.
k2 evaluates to 1.4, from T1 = 0.2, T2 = -1.23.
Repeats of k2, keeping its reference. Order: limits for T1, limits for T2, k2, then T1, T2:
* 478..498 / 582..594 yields 0.0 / 0.0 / 0.05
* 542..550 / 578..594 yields 0.1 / 0.1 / 0.02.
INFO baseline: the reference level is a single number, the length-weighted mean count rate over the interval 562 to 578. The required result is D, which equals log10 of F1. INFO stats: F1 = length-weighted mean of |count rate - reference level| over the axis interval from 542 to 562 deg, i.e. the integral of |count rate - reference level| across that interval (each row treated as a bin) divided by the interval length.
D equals 0.00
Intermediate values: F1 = 1.01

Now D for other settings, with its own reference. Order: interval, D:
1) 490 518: -0.02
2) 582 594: 0.17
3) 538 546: 0.11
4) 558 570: -0.36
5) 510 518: 0.06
